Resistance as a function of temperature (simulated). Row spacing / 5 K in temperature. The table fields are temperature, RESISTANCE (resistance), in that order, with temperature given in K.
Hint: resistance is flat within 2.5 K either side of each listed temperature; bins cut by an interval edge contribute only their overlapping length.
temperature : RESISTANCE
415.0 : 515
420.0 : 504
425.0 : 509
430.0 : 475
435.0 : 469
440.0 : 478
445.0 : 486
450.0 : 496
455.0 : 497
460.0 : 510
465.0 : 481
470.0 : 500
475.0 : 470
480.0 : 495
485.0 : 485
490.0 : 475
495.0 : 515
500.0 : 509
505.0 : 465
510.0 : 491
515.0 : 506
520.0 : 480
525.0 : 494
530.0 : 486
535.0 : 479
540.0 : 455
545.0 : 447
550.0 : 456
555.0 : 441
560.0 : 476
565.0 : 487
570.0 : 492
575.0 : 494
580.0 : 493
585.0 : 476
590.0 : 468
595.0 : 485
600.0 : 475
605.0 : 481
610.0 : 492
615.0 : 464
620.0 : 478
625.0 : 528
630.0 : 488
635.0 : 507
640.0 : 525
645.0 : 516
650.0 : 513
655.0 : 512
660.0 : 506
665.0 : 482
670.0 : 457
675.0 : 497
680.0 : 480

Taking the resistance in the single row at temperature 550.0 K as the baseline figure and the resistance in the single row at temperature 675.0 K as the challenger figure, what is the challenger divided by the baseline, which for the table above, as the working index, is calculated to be 1.09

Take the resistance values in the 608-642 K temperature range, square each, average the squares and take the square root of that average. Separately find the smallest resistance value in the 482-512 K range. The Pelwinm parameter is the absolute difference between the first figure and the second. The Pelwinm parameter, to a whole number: 33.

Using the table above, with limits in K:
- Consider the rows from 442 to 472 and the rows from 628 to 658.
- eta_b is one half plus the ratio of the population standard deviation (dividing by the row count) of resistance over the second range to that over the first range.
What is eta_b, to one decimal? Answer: 1.7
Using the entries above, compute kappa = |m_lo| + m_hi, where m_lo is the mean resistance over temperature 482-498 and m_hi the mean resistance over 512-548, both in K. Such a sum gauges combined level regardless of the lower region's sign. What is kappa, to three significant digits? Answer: 970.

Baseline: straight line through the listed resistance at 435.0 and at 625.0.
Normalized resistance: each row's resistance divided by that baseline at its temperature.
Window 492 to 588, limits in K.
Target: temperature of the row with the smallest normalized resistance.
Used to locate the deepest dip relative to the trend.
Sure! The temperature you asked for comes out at 555.0 K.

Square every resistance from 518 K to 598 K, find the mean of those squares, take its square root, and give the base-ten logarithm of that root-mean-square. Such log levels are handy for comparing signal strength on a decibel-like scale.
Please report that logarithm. 2.68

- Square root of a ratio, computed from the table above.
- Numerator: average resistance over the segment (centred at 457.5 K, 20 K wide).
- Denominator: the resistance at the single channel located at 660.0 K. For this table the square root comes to 0.99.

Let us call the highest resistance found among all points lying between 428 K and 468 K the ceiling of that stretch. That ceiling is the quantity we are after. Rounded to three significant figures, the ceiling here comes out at 510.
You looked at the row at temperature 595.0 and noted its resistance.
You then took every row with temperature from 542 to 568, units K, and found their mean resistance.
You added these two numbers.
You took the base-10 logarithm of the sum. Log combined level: 2.98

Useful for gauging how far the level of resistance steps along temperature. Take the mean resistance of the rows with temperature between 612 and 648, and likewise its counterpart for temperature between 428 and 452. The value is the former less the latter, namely 20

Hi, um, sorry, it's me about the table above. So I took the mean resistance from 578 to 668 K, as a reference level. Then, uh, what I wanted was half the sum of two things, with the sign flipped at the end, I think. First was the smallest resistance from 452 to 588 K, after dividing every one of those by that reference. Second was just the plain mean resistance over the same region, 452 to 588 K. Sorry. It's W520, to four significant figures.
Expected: -242.2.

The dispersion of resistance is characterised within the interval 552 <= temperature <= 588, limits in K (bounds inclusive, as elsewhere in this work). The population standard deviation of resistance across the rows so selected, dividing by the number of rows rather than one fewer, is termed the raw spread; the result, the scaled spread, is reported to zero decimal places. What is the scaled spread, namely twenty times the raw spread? 347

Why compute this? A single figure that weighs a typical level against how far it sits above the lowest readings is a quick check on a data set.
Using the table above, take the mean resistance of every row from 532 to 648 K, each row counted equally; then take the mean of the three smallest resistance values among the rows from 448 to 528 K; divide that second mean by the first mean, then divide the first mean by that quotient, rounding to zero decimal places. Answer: 496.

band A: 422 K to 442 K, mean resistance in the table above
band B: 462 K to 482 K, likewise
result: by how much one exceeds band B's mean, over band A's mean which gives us -1.01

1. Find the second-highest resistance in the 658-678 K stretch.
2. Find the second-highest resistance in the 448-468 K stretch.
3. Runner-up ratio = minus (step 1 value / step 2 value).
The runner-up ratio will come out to -1.00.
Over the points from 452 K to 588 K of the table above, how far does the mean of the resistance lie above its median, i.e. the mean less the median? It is -2.5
